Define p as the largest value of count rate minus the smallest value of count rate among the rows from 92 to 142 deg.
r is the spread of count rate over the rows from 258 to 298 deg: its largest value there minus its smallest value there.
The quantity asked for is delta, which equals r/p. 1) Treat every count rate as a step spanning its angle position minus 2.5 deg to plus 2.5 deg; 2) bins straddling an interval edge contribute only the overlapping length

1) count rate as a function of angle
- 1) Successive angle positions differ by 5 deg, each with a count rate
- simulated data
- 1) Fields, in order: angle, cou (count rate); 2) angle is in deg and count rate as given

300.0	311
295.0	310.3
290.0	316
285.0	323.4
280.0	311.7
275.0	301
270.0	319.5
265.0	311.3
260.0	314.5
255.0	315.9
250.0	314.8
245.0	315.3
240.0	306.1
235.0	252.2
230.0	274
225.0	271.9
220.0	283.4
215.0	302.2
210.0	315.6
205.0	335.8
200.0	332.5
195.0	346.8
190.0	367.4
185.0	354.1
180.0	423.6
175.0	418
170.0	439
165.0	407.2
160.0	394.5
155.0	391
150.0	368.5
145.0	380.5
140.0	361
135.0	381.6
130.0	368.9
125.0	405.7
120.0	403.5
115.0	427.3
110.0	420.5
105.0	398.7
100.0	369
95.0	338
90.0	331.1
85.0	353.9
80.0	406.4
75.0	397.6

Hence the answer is 0.3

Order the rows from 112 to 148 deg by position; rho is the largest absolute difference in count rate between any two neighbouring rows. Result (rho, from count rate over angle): 37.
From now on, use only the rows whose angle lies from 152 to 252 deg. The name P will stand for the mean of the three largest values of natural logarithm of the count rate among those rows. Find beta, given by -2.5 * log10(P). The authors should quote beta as -1.96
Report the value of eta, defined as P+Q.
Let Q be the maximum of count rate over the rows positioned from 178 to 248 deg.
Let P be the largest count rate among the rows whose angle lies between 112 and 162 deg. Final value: 851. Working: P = 427.3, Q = 423.6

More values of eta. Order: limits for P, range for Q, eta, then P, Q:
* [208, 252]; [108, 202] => 755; 315.6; 439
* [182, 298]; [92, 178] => 806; 367.4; 439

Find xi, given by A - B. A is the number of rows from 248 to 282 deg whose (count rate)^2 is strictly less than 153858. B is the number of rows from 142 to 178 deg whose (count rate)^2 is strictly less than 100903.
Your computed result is 7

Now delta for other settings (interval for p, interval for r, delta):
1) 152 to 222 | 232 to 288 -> 0.5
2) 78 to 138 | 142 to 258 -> 1.9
